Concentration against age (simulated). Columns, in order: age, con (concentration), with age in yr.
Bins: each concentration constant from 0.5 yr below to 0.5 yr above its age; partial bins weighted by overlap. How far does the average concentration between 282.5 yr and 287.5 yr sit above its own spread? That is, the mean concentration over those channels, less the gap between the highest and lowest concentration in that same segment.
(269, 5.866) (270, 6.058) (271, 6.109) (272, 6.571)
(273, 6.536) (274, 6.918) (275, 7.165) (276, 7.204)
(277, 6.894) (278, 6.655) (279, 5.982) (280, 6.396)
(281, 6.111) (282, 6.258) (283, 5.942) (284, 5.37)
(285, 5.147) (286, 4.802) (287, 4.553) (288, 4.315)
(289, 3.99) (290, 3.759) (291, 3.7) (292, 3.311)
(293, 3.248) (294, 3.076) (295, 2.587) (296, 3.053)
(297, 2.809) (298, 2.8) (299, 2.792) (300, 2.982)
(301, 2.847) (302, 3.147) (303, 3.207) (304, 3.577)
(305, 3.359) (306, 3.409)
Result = 3.8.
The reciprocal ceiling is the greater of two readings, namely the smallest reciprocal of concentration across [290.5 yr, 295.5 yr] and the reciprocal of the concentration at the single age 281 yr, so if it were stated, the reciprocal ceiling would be 0.27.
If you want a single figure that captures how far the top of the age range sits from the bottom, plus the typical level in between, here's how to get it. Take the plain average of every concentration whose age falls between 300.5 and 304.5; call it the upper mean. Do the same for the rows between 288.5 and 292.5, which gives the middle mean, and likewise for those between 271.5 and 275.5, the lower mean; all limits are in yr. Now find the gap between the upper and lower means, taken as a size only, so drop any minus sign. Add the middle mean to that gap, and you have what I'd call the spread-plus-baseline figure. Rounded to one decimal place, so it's 7.3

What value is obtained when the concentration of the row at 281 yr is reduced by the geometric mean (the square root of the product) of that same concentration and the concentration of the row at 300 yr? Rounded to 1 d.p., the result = 1.8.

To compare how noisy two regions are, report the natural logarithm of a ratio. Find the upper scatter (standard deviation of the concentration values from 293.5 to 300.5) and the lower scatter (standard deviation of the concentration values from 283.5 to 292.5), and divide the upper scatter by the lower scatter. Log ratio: -1.4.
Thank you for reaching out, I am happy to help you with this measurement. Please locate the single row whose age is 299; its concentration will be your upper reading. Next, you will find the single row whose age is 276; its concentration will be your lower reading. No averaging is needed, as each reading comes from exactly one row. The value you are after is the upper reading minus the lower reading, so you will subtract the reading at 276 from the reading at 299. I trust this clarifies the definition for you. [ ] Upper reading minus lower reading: -4.4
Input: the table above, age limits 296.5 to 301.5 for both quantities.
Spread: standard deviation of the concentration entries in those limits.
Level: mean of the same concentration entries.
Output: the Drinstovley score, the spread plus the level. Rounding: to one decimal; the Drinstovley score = 2.9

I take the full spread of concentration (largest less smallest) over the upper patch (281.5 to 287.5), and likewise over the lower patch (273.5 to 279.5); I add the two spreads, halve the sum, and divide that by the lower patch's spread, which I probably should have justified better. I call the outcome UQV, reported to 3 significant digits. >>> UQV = 1.20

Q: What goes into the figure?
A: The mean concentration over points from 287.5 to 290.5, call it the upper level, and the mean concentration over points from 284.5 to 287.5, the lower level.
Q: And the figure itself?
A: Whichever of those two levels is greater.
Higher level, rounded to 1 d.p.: 4.8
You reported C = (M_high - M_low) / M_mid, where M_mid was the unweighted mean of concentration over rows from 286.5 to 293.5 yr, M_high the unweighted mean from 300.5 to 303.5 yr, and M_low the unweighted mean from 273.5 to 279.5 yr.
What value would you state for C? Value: -1.0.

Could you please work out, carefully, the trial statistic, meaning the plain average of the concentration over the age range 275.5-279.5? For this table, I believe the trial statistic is 7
